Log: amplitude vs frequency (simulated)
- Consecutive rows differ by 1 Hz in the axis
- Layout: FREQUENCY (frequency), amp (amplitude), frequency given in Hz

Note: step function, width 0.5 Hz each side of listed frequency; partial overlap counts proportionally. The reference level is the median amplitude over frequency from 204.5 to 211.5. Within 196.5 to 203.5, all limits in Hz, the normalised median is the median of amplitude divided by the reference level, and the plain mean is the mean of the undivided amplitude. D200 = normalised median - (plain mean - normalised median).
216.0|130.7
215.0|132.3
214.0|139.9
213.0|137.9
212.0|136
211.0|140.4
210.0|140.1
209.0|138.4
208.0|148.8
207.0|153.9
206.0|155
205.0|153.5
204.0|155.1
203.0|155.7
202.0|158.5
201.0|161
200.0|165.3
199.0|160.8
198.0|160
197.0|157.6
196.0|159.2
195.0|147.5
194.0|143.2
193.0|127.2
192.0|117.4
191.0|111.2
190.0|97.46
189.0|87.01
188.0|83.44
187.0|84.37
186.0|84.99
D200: -158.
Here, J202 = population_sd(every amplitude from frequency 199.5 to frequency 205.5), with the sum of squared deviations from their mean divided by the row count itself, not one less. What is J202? 4.0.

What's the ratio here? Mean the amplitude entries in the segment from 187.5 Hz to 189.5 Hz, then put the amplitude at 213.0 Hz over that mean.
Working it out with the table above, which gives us 1.62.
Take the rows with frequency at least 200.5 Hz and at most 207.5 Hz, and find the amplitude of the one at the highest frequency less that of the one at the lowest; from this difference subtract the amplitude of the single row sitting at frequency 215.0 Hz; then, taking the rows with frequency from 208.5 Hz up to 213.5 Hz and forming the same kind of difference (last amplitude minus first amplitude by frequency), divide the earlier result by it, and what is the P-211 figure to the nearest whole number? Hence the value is 279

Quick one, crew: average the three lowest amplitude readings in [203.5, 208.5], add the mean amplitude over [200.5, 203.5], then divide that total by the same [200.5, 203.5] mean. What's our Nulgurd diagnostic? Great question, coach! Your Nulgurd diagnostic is 1.96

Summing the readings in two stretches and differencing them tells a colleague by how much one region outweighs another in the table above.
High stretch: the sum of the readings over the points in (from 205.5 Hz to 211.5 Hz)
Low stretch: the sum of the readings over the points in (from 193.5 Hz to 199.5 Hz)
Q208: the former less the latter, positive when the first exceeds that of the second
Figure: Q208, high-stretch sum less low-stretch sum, -52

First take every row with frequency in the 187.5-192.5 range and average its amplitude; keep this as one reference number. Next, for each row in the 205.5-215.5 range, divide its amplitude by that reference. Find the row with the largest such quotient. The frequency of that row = 206.0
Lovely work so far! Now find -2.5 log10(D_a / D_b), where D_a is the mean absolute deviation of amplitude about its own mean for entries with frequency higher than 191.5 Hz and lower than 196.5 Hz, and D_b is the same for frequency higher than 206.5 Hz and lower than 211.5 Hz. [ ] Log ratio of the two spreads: -0.9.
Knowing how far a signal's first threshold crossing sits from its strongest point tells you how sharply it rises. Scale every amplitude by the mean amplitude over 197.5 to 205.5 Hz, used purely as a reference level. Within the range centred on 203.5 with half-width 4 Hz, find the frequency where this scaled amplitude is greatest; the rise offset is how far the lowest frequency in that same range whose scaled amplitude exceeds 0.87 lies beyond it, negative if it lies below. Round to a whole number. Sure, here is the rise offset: 0 Hz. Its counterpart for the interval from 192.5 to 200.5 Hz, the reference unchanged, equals -6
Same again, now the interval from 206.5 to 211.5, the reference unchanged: 0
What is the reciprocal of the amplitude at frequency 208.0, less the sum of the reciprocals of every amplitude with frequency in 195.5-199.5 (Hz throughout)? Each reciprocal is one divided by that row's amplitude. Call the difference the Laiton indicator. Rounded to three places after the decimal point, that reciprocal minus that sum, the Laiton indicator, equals -0.018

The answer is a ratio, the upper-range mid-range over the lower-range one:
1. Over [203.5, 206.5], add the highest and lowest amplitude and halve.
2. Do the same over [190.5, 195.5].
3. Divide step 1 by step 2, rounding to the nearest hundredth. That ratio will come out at 1.19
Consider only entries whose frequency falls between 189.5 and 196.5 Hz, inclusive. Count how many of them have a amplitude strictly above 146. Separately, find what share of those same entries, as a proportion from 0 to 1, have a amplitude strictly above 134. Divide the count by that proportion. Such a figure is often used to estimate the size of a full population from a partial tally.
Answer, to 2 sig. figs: 4.7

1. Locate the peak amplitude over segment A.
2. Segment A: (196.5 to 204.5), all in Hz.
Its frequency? 200.0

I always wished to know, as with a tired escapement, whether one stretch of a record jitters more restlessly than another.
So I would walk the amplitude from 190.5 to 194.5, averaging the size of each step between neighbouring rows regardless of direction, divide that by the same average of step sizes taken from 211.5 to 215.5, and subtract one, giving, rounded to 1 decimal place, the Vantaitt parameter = 1.8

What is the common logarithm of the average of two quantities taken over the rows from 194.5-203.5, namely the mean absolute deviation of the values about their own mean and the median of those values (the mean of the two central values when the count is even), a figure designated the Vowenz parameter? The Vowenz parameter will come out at 1.91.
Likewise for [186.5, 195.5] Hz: 1.82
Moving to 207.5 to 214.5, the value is 1.85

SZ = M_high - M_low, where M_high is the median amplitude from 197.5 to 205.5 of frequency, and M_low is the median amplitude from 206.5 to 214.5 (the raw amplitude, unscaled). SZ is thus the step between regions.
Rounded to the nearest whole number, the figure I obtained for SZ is 19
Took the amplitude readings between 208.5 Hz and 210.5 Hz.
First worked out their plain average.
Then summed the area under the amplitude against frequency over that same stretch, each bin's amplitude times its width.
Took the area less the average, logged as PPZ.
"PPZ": 139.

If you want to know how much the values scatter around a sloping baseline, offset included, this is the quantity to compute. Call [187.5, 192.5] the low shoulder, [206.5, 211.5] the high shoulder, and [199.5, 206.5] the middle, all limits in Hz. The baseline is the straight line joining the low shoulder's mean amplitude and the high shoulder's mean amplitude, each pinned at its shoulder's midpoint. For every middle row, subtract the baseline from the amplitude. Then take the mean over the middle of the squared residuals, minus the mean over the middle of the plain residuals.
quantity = 806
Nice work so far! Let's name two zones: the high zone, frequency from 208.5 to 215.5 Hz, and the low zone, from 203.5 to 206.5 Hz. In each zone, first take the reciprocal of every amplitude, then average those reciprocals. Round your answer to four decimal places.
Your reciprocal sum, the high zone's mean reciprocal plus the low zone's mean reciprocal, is 0.0137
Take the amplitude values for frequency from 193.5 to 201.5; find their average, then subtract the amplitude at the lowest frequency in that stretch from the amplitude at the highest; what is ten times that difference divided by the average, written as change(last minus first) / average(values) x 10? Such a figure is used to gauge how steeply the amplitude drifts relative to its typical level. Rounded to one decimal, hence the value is 1.1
